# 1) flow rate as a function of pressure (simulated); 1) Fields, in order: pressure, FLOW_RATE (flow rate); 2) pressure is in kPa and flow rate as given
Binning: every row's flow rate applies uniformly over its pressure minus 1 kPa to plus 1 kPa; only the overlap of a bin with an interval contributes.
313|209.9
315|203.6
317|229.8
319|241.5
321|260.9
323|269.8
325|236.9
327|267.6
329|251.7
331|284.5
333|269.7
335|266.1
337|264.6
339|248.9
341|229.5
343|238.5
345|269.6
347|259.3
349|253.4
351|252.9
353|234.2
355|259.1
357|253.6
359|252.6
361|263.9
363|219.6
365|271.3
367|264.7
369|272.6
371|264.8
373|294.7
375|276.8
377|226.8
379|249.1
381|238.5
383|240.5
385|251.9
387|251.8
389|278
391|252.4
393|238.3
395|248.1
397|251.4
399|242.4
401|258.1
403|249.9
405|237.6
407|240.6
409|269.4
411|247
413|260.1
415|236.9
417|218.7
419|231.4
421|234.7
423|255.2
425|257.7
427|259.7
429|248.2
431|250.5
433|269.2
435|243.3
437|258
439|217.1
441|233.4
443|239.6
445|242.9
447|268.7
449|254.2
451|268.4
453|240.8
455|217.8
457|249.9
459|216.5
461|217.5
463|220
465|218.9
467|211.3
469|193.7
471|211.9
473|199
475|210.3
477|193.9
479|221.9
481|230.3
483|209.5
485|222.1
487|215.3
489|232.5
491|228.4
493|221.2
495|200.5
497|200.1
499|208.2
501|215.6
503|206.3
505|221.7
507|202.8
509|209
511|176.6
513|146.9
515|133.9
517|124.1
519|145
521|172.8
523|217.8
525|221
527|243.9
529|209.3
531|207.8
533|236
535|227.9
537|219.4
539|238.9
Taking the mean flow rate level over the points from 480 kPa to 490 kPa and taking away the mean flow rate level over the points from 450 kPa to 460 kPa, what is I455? -17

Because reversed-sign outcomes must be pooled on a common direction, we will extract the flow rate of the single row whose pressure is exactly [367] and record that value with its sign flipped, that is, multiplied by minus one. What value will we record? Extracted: -265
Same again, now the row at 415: -237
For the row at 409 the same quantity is -269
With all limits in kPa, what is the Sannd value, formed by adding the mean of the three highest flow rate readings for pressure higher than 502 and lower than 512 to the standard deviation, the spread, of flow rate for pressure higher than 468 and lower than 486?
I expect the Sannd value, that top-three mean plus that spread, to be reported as 225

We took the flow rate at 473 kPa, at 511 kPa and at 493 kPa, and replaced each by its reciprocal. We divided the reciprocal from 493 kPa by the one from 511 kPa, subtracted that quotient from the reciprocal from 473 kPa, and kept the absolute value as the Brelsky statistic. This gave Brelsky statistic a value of 0.79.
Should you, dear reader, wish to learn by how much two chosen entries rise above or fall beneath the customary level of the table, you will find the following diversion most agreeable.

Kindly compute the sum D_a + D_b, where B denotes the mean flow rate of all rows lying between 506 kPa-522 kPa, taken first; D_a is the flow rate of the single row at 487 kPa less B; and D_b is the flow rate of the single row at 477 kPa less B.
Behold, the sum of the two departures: 81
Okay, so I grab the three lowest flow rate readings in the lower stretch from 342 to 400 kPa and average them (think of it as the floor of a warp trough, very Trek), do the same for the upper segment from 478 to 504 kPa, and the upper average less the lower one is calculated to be -25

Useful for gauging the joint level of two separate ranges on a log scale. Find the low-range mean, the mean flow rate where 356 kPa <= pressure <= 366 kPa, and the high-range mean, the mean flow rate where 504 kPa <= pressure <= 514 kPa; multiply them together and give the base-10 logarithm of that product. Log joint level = 4.68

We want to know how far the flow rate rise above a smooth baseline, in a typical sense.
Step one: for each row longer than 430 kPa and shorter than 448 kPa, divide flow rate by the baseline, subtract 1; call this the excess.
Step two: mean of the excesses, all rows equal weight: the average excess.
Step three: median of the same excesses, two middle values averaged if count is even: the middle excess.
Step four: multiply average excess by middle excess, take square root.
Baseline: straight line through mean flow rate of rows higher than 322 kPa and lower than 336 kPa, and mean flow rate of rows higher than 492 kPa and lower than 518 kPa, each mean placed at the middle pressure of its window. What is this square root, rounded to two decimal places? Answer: 0.13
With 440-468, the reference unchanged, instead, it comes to 0.10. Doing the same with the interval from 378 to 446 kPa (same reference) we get 0.08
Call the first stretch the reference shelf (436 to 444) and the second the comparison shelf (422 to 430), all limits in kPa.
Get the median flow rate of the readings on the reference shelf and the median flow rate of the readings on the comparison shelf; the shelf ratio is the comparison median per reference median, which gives 1.08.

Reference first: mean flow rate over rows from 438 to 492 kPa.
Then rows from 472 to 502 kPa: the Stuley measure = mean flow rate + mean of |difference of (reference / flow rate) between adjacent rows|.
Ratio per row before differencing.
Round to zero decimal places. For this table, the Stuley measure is 214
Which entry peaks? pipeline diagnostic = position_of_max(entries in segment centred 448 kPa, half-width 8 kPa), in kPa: 447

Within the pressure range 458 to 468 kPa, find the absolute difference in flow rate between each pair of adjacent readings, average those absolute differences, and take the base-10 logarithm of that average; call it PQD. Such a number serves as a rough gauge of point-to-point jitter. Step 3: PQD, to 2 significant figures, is 0.48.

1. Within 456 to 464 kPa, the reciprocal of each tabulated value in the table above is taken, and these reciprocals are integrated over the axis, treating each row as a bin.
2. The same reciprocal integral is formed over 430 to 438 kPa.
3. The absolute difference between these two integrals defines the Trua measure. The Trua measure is 0.0041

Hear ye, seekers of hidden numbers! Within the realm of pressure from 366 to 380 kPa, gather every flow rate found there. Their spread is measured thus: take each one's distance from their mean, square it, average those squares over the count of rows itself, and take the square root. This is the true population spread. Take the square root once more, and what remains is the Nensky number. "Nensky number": 4.5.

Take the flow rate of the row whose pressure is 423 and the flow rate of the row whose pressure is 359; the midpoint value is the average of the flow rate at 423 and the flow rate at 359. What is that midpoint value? 254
